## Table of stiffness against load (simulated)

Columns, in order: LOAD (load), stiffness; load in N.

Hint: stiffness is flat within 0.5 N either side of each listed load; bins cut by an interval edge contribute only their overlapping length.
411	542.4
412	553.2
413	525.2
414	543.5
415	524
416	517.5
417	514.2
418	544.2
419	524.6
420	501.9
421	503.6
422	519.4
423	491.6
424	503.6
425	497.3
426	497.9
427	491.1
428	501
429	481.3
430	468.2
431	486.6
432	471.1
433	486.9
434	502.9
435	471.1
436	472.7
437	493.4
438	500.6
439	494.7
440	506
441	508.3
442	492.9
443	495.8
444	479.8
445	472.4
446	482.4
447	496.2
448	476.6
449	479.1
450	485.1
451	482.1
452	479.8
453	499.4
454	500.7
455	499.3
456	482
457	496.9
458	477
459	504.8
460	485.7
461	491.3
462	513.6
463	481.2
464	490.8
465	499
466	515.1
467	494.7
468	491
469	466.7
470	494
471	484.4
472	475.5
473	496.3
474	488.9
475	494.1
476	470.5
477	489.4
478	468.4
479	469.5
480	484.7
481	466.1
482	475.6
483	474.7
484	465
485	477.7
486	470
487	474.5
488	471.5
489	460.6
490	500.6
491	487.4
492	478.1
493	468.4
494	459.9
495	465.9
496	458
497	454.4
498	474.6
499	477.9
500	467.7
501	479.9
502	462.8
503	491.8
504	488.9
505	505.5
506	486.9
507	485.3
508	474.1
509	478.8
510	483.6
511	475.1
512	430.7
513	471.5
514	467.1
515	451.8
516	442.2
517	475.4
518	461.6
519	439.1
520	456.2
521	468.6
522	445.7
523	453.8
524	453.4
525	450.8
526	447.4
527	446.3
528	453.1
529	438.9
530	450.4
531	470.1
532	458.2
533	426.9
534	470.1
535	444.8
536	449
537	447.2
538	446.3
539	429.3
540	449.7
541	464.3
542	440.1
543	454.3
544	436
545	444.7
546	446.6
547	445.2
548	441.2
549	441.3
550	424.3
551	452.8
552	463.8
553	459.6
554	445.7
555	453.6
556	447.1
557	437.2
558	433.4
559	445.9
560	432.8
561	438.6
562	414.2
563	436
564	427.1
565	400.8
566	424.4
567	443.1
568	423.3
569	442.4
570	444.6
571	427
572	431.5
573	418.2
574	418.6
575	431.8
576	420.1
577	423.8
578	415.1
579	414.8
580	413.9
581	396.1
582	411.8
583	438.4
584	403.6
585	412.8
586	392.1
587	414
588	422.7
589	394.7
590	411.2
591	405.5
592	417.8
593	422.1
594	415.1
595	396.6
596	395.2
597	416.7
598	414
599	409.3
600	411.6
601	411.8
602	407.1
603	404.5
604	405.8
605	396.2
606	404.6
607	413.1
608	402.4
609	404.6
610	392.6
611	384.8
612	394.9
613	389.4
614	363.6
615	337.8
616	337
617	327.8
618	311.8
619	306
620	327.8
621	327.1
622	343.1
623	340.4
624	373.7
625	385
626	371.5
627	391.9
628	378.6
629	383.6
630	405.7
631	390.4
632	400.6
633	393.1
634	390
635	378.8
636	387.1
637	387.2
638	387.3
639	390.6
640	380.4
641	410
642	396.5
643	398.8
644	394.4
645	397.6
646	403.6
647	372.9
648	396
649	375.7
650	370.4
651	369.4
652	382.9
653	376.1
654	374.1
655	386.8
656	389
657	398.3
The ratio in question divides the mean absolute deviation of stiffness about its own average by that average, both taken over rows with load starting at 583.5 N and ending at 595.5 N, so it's 0.021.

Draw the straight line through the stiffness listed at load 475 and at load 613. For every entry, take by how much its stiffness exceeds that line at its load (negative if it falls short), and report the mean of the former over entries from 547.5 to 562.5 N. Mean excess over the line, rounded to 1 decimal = 8.7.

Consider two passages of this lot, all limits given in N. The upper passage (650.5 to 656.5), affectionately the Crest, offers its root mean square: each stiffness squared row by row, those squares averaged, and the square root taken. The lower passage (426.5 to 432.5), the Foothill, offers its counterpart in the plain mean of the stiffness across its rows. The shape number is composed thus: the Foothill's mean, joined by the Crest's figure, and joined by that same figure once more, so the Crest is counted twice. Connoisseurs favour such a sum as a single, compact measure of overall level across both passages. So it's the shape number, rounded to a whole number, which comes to 1243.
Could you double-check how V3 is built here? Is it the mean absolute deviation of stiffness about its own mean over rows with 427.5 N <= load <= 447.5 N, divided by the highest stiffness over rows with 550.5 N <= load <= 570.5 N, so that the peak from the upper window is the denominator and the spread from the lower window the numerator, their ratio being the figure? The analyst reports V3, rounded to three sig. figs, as 0.0236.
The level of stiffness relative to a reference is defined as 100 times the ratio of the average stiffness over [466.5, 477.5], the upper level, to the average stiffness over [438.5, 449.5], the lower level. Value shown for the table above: 99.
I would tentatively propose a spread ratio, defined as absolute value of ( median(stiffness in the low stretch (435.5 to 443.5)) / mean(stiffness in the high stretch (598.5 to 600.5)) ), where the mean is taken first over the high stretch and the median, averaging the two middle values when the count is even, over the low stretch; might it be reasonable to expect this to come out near 1.21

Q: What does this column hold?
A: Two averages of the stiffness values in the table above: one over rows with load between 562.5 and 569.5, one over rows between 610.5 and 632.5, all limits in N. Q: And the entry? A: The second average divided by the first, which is 0.85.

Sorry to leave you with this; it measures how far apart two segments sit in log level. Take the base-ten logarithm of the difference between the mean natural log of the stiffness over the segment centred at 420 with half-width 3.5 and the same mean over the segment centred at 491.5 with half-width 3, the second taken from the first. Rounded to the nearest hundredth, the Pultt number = -1.11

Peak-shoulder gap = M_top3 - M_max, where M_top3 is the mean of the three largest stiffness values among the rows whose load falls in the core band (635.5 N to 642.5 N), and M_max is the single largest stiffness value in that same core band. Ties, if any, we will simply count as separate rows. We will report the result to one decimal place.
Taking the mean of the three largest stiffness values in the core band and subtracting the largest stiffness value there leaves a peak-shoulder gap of -11.0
